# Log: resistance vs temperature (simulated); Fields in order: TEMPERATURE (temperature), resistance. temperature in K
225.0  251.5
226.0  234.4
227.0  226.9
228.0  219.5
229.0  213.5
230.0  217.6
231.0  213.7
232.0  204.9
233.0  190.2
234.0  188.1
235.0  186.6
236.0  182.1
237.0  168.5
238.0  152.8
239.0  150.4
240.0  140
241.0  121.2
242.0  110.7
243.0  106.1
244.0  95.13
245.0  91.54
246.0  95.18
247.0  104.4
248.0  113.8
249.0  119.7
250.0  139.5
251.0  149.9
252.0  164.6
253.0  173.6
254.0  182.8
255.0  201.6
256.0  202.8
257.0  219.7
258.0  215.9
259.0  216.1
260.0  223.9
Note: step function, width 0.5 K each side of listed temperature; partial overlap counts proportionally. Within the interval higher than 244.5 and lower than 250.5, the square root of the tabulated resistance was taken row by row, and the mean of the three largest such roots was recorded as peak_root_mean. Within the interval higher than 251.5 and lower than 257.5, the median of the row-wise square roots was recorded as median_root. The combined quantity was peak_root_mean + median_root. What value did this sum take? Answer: 25.0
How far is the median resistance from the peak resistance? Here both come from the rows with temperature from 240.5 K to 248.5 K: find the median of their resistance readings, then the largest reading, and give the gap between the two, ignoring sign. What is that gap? 16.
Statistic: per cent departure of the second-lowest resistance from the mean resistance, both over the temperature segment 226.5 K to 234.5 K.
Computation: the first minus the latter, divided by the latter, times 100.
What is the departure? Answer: -9.1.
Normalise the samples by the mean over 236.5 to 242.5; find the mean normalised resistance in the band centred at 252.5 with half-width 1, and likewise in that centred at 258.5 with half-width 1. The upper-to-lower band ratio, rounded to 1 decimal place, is 1.3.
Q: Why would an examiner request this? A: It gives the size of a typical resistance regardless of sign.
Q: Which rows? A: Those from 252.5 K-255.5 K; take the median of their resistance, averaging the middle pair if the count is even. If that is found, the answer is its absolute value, 183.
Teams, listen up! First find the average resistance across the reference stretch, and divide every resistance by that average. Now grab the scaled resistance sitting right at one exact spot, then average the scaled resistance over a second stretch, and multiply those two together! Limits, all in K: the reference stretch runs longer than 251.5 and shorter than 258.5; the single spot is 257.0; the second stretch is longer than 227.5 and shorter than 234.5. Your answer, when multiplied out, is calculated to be 1.2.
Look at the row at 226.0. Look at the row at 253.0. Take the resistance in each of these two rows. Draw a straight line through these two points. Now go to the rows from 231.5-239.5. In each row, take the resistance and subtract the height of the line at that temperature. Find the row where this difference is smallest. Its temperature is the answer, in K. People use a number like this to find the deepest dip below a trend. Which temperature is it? 239.0 K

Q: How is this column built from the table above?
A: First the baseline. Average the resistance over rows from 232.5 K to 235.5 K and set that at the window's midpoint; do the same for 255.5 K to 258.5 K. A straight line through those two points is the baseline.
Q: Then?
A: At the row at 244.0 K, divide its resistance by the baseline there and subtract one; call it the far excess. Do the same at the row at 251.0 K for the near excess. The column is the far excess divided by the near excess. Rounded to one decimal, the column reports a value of 1.9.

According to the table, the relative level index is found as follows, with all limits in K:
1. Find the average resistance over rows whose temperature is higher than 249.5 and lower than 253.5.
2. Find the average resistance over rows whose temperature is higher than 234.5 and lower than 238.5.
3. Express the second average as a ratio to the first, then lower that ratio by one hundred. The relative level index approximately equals -98.9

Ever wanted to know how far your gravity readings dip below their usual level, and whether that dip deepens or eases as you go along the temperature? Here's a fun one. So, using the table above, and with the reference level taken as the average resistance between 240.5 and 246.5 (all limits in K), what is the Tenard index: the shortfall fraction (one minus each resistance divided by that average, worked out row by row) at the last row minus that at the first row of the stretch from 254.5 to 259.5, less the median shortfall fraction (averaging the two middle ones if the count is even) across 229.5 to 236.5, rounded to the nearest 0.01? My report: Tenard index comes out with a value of 0.70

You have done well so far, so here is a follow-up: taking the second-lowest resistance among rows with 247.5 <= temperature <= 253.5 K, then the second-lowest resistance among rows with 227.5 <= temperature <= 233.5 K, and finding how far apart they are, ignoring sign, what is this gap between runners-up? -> 85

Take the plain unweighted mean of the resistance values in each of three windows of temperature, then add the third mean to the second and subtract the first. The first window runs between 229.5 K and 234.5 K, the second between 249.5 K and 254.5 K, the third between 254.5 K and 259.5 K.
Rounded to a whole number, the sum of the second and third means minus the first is 170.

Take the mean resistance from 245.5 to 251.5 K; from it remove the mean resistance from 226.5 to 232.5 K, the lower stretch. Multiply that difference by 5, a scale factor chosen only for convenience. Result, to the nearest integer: -478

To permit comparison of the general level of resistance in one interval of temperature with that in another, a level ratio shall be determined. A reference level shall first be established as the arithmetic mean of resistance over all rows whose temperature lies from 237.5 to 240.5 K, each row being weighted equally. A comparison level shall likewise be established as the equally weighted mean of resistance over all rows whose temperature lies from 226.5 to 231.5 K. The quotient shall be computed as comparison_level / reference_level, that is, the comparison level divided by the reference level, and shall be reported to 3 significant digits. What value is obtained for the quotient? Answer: 1.48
